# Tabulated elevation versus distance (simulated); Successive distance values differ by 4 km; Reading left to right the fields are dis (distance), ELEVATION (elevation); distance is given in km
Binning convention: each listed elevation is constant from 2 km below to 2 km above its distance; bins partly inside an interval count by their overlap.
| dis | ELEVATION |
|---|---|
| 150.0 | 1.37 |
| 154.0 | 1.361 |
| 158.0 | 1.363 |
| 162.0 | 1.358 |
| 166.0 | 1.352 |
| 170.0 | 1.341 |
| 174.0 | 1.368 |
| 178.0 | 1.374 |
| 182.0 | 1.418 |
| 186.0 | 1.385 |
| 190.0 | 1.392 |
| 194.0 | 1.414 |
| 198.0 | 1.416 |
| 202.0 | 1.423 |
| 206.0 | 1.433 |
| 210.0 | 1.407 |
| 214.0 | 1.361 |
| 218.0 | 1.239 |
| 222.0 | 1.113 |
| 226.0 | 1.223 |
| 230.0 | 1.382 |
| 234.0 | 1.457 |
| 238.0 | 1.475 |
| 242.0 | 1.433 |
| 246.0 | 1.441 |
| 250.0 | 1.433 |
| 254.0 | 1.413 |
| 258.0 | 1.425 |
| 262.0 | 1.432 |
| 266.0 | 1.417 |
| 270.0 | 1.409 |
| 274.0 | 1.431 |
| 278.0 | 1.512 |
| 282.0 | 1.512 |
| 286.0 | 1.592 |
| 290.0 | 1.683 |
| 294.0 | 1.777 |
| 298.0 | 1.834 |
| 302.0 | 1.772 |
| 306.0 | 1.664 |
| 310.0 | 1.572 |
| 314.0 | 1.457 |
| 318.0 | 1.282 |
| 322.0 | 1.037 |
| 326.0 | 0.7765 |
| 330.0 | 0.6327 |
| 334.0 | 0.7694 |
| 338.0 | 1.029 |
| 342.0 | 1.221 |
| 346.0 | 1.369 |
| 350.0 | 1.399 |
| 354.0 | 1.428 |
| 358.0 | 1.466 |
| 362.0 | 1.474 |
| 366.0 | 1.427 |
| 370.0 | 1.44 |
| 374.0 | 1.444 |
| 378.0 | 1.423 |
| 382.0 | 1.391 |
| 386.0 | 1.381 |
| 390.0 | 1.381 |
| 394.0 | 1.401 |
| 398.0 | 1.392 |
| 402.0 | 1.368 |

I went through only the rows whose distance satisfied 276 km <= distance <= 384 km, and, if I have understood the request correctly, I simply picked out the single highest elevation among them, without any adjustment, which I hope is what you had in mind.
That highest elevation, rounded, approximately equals 1.834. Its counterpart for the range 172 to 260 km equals 1.475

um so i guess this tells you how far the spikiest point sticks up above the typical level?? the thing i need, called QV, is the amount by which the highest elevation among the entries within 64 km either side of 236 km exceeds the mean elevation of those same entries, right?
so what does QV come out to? 0.40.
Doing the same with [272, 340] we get 0.46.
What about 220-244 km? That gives 0.13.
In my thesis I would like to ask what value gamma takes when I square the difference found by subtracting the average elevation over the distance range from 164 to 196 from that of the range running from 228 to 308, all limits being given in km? 0.0208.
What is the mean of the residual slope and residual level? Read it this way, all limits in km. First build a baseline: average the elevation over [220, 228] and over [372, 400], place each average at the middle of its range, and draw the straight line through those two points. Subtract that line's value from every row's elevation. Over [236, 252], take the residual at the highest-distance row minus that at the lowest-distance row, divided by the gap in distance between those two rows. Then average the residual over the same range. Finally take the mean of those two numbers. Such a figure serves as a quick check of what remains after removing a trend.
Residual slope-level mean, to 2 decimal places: 0.12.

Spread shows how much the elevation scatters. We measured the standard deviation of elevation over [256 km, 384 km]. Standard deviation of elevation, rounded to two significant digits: 0.28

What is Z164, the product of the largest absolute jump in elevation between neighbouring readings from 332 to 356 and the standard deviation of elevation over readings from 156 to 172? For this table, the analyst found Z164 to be 0.002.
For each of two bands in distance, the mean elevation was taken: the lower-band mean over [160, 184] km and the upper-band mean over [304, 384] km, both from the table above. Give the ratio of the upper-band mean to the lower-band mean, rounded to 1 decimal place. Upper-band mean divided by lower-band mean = 0.9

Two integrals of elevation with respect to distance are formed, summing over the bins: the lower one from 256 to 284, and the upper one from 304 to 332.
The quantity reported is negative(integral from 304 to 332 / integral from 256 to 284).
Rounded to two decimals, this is -0.83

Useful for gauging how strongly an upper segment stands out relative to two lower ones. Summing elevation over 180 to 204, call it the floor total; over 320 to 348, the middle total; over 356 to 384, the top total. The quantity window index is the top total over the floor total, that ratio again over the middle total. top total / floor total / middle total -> 0.174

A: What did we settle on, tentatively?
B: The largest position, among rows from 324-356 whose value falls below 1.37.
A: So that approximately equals 346.0 km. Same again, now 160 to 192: 174.0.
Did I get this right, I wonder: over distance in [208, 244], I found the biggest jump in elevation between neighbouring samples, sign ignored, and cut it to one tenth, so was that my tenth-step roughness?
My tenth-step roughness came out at 0.016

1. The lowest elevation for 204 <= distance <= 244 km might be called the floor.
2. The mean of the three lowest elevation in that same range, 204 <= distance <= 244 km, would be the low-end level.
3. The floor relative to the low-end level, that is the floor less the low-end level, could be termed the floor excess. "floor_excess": -0.079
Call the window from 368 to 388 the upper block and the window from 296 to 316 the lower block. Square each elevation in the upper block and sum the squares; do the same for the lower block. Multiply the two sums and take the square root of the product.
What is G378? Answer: 11.8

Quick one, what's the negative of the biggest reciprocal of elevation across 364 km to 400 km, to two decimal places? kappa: -0.72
